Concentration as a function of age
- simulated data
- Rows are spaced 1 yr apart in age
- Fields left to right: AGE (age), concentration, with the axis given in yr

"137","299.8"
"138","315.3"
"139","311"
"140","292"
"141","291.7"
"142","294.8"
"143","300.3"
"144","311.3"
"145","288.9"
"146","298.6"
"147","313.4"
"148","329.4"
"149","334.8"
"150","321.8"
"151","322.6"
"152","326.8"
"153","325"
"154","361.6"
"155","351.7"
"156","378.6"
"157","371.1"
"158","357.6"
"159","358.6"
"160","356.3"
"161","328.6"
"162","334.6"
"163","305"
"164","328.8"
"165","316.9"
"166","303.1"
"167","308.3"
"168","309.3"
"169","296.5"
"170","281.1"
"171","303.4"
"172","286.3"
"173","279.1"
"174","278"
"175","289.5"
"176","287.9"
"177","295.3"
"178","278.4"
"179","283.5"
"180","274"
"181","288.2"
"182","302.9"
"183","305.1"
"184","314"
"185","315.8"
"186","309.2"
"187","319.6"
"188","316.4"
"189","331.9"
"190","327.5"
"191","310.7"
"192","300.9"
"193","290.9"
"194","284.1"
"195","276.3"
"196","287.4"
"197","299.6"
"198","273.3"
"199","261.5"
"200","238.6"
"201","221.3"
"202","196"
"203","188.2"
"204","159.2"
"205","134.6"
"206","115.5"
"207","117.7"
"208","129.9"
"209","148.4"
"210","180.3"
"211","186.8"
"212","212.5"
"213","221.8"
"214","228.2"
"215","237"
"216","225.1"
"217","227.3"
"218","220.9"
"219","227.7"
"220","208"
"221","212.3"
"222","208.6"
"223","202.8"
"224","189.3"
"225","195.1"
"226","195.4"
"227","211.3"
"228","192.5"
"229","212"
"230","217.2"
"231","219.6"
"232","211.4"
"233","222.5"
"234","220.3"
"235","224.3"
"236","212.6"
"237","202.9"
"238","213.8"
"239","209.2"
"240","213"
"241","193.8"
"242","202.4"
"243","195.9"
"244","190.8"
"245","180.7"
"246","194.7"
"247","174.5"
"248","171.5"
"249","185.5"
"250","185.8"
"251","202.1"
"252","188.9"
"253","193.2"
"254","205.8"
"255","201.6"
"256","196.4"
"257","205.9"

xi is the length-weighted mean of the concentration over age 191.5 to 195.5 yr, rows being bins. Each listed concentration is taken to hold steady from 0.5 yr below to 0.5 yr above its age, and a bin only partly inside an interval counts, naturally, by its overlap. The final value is 288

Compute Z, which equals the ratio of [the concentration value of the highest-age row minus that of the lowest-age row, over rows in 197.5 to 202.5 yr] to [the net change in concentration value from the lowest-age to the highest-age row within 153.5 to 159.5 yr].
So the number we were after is 25.8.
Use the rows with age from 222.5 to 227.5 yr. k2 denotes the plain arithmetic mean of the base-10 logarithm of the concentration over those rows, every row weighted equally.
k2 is 2.30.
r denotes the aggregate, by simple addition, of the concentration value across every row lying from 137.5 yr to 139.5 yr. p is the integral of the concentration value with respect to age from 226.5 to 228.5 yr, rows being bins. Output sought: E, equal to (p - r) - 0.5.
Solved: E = -223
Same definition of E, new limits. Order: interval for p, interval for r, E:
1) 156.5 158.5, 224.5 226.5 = 338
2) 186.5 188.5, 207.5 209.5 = 357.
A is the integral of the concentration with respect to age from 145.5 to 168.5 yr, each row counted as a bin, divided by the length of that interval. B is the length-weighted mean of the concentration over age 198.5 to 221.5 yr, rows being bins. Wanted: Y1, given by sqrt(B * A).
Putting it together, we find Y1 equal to 255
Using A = 332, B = 196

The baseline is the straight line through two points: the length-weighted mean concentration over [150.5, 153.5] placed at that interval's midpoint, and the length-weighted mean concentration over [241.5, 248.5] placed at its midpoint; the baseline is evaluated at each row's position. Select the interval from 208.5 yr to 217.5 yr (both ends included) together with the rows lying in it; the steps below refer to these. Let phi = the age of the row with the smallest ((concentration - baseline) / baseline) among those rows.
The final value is 209 yr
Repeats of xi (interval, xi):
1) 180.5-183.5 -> 299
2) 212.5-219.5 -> 227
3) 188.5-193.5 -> 312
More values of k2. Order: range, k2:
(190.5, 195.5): 2.47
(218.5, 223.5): 2.33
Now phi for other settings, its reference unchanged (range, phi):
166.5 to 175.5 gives 170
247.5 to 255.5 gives 248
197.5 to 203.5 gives 203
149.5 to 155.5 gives 150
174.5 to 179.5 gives 178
